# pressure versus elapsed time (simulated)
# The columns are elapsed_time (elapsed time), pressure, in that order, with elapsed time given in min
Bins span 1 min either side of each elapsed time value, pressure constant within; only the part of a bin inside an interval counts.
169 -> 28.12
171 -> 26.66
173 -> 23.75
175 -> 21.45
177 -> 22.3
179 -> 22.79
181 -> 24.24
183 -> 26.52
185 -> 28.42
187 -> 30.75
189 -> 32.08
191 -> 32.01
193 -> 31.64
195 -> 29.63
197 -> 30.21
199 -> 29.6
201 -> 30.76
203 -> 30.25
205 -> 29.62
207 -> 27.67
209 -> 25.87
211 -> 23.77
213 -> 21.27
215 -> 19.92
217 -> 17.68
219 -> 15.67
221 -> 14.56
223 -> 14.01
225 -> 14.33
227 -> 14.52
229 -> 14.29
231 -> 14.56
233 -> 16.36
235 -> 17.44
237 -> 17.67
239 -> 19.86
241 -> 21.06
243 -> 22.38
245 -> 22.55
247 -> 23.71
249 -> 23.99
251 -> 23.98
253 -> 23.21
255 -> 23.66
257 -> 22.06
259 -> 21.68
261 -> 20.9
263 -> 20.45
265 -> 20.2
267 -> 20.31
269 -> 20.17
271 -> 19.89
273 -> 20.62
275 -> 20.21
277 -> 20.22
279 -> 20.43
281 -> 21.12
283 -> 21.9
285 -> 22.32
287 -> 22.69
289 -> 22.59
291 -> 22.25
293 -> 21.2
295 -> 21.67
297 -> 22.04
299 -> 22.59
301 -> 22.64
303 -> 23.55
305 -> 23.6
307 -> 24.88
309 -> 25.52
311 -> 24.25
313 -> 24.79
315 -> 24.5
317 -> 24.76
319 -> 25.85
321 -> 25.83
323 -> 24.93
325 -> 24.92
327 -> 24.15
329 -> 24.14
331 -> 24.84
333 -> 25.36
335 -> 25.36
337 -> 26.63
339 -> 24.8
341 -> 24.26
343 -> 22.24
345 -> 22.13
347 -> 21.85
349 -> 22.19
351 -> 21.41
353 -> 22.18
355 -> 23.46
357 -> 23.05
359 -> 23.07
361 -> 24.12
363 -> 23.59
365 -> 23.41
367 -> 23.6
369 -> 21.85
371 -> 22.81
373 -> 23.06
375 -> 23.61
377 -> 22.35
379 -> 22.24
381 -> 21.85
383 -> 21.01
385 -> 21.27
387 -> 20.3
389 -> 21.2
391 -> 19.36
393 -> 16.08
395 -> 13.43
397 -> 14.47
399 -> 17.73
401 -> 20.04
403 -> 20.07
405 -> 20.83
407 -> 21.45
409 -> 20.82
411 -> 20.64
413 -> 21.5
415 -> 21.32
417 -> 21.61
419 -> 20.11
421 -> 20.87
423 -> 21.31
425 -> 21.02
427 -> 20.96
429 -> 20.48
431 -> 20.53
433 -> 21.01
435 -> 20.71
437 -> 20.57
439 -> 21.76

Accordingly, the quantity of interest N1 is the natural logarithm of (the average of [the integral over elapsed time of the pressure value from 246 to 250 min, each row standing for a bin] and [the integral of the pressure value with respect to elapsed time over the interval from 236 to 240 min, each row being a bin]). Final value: 4.45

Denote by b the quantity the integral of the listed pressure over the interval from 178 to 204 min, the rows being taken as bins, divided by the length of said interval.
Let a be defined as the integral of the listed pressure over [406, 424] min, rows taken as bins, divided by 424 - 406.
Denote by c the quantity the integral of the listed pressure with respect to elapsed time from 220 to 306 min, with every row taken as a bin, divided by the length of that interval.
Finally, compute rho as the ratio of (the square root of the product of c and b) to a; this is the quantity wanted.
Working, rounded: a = 21.1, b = 29.1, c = 20.5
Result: 1.16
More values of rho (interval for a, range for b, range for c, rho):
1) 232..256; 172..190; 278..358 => 1.15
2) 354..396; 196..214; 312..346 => 1.21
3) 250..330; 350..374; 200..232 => 0.96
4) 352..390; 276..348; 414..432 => 0.98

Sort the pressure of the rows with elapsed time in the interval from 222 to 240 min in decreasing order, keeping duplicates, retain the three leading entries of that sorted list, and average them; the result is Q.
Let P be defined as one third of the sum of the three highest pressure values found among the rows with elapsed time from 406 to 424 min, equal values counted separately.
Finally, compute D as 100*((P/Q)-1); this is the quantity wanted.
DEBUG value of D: 17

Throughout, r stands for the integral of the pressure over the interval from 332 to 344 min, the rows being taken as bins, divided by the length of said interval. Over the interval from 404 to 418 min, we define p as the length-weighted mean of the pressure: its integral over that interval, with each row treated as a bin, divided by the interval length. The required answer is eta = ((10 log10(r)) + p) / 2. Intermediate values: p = 21.2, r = 24.8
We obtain 17.6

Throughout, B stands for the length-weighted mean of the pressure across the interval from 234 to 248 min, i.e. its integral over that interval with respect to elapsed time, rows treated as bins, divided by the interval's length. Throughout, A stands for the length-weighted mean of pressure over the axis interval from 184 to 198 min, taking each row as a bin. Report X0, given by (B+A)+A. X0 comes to 82.0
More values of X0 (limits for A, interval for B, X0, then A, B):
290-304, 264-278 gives 64.8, 22.3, 20.2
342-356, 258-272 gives 64.9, 22.2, 20.5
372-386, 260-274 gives 64.8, 22.2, 20.4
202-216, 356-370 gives 74.2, 25.5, 23.2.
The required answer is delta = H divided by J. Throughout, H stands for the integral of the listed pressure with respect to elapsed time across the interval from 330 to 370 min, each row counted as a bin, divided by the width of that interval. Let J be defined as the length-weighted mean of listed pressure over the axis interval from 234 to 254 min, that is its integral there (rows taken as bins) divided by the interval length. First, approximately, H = 23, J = 21.6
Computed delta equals 1.09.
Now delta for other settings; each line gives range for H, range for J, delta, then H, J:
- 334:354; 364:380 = 1.02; 23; 22.9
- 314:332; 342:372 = 1.09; 25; 22.7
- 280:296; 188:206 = 0.72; 22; 30.6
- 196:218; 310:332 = 1.05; 26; 24.8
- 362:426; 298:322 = 0.85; 21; 24.4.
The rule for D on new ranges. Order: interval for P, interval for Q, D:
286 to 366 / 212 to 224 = 33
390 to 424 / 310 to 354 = -18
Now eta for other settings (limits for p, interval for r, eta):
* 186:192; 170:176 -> 22.7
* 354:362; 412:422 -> 18.3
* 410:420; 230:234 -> 16.5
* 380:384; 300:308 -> 17.6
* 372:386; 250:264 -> 17.8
